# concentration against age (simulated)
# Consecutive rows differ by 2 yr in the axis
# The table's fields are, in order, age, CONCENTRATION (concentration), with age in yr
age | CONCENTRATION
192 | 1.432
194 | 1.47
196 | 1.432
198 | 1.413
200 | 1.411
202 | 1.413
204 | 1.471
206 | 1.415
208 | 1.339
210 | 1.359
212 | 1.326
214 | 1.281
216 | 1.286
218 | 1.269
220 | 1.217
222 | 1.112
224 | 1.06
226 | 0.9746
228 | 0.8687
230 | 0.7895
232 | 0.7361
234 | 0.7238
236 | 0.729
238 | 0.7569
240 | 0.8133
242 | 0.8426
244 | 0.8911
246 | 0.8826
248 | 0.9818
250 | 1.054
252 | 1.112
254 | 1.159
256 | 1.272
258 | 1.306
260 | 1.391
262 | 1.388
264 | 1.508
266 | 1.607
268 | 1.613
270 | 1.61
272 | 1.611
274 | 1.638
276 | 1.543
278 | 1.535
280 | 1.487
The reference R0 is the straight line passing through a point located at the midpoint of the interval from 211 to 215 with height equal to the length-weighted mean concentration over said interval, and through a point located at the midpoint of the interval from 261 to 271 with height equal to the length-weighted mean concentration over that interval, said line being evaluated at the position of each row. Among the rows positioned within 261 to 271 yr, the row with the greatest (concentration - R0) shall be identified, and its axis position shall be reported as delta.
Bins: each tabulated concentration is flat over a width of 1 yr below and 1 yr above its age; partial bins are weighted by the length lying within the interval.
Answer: 266 yr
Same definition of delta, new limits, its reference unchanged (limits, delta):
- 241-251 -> 250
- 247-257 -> 256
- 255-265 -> 264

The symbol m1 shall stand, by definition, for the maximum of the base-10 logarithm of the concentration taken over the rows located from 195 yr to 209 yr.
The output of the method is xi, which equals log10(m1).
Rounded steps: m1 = 0.17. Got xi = -0.8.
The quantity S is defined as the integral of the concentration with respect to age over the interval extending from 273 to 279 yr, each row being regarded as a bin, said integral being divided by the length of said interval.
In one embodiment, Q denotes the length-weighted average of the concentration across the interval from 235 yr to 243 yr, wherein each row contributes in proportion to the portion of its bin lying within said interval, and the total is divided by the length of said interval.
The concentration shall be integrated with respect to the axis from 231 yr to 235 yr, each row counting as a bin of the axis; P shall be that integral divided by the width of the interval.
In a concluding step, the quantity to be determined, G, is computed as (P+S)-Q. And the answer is 1.52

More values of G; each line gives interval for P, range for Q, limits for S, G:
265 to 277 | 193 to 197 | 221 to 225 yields 1.24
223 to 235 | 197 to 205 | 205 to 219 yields 0.76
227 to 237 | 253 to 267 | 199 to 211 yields 0.79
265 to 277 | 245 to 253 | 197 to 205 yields 2.02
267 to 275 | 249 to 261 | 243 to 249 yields 1.32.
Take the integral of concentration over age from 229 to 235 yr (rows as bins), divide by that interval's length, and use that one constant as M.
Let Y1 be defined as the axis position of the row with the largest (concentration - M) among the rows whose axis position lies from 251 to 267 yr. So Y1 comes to 266 yr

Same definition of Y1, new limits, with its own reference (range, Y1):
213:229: 216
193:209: 204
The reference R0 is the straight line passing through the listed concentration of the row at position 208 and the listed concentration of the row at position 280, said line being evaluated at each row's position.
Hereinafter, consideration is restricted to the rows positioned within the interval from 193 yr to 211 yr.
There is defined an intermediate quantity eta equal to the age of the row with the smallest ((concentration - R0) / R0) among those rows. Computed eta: 208 yr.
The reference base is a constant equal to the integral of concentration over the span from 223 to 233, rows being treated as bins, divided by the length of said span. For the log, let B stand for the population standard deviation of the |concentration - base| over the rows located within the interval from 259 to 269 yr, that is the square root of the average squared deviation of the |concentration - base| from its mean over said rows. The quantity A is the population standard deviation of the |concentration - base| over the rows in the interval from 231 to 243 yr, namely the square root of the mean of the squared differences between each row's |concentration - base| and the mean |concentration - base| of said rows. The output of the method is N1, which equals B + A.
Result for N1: 0.14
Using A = 0.045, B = 0.0987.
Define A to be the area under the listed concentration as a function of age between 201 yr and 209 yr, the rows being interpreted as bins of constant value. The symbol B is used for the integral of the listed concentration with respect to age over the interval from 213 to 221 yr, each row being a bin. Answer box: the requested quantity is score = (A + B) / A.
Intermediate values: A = 11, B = 10.1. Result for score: 1.9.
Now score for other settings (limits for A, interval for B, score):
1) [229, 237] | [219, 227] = 2.5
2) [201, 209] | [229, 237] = 1.5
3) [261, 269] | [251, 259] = 1.8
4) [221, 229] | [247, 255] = 2.1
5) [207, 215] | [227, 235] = 1.6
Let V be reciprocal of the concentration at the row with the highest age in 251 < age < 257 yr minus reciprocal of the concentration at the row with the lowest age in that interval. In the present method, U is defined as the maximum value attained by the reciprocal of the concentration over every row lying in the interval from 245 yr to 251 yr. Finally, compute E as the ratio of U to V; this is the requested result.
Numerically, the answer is -10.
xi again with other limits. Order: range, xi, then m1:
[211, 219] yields -0.9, 0.12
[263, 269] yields -0.7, 0.21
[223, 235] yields -1.6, 0.03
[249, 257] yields -1.0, 0.10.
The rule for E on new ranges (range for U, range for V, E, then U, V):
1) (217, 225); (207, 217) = 31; 0.9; 0.03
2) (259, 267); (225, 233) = 2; 0.7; 0.33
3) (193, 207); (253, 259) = -7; 0.7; -0.10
